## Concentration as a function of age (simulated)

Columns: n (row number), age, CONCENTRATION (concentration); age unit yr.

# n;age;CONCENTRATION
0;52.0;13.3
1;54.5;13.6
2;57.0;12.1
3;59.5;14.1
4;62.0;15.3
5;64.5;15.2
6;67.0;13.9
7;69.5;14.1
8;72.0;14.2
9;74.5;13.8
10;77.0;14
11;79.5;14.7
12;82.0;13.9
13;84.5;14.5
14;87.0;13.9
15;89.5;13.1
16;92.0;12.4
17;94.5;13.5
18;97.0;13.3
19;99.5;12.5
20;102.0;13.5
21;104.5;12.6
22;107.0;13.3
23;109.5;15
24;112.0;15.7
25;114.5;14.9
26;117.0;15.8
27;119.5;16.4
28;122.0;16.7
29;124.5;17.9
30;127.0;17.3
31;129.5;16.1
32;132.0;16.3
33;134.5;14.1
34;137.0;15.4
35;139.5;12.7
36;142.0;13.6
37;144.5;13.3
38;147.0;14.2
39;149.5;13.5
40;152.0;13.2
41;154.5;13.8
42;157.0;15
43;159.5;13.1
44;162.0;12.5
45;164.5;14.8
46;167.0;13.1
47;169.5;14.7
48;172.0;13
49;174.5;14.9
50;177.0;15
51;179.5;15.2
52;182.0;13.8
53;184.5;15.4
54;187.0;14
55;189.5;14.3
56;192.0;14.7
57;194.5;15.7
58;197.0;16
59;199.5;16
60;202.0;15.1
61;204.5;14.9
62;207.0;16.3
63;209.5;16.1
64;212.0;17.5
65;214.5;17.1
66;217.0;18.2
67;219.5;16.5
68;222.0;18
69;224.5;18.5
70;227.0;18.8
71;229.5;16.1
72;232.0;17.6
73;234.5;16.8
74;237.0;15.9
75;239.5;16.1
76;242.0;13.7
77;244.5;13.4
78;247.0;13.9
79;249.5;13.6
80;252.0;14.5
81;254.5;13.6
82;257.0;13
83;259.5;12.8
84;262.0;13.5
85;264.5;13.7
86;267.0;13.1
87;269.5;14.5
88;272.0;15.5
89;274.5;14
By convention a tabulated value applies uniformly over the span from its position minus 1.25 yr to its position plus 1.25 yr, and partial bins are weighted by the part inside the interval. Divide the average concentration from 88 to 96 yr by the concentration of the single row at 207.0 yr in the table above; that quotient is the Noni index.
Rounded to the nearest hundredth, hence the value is 0.80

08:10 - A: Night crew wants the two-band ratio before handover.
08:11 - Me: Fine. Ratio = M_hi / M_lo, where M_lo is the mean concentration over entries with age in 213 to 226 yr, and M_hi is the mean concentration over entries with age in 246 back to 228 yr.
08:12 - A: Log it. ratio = 0.89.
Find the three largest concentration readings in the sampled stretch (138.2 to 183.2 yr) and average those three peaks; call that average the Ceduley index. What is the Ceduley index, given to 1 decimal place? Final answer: 15.1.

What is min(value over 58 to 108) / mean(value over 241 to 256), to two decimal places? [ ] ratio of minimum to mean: 0.90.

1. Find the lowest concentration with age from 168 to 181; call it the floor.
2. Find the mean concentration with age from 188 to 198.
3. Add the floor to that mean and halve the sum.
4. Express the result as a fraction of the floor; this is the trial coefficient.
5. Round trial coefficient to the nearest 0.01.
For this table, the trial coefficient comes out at 1.08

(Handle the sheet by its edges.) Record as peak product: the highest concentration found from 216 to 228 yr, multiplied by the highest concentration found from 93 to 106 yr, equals 254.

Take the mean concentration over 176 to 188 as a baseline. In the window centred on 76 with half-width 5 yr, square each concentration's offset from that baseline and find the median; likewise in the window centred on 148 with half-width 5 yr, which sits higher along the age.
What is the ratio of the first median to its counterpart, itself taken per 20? 0.011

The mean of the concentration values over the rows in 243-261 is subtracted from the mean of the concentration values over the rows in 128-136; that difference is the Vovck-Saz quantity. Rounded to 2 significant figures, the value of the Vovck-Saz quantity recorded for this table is 2.0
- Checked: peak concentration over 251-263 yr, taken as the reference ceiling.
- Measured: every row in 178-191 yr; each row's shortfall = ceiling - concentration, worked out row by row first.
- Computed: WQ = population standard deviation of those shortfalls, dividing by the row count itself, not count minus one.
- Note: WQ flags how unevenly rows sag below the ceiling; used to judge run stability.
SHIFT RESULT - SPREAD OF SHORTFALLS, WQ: 0.64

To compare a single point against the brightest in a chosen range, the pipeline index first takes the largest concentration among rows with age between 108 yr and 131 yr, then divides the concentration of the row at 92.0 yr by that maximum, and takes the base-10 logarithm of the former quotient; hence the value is -0.159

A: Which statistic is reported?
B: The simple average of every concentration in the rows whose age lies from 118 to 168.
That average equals 14.7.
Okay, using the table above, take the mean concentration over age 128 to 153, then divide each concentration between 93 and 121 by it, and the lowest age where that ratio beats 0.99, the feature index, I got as 109.5 yr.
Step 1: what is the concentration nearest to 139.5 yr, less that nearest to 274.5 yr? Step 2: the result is -1.3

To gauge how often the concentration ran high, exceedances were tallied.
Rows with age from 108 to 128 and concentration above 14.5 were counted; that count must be 8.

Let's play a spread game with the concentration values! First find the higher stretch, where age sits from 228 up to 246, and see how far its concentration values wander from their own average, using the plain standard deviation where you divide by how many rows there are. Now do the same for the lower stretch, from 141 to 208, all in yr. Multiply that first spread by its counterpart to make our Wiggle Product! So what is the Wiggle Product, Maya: 1.47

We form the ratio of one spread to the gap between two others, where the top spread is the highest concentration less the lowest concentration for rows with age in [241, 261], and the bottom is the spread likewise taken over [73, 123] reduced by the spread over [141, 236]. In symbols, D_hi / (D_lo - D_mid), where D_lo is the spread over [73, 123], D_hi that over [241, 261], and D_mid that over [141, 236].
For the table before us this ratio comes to -1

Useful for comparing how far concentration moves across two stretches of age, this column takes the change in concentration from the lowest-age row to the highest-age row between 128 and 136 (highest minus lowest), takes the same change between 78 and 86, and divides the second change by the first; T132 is 0.10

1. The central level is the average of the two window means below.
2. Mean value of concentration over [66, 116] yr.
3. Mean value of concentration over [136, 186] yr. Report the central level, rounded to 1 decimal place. 13.9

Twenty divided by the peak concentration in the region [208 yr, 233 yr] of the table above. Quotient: 1.06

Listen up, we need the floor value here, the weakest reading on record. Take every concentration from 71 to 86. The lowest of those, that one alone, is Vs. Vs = 13.8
